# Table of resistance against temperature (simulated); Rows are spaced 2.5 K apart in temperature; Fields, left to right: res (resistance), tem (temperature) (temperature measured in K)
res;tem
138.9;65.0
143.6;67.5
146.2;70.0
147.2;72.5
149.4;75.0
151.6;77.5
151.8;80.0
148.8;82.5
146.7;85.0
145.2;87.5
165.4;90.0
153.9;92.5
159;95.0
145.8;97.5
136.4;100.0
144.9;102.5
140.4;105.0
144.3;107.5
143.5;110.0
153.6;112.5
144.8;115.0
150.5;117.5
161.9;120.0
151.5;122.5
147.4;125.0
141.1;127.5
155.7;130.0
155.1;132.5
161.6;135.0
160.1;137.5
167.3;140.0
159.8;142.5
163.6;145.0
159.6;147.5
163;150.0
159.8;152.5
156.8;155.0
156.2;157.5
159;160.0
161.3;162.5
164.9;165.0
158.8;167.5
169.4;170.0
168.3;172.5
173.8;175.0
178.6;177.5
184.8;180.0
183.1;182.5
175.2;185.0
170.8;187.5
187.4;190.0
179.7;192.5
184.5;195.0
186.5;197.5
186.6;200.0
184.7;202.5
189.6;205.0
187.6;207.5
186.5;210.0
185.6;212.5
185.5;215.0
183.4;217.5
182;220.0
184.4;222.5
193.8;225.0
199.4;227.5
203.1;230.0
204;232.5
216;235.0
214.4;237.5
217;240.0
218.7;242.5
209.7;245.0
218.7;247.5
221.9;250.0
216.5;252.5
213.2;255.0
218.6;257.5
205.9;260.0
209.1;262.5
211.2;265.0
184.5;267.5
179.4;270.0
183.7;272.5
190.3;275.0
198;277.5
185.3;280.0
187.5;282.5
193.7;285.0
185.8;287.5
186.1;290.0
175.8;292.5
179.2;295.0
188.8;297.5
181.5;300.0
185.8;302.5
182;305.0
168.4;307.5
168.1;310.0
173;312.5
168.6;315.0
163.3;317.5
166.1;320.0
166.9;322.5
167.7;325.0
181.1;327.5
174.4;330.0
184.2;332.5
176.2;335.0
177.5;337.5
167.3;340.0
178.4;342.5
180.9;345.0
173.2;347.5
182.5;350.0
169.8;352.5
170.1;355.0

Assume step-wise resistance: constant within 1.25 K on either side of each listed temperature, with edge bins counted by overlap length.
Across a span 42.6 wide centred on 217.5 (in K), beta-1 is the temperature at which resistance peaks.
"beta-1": 235.0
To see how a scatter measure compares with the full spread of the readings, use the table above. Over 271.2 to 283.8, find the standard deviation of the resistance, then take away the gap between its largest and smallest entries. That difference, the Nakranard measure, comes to -9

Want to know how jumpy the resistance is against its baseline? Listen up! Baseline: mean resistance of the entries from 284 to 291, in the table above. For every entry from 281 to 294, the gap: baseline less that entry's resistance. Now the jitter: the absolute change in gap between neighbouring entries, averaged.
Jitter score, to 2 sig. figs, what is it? 6.2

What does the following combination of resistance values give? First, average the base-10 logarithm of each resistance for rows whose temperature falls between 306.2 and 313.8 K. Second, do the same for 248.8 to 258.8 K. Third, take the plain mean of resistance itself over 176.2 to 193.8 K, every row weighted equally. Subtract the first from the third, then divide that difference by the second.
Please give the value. 76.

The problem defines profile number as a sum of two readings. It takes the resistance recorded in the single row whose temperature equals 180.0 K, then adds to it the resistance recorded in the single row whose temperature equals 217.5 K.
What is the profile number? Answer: 368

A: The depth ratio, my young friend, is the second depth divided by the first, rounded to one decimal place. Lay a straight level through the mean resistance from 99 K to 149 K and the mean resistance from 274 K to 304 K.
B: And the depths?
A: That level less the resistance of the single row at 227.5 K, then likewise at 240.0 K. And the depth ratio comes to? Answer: 1.6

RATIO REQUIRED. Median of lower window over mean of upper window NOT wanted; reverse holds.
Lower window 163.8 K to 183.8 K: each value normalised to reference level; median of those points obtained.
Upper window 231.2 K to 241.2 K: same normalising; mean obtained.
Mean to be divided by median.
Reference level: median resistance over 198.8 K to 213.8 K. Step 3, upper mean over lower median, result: 1.24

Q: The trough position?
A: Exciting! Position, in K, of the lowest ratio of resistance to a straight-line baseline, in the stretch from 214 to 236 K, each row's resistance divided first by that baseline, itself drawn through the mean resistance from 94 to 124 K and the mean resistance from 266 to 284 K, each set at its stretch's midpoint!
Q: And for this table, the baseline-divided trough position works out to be 220.0 K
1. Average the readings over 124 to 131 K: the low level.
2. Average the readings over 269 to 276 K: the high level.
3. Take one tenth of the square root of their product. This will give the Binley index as 16.5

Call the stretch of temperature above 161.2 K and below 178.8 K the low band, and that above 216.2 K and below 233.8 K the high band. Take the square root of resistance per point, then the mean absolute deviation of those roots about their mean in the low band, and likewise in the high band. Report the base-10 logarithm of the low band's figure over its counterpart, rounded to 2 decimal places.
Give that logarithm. -0.16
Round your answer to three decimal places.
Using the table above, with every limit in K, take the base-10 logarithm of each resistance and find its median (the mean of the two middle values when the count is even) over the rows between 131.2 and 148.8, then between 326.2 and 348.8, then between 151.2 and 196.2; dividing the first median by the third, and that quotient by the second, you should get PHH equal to 0.439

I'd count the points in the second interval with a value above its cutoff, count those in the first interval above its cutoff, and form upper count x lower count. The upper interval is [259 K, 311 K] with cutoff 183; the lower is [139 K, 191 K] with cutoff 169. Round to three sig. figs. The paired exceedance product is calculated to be 112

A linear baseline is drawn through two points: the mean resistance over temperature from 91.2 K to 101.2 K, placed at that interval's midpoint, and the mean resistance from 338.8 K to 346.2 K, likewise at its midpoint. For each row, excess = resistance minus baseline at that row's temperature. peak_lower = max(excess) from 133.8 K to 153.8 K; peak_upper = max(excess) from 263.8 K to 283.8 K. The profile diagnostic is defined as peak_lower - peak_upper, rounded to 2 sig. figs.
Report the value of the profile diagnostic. -30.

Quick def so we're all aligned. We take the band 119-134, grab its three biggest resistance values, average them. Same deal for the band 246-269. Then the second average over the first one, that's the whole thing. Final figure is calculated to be 1.39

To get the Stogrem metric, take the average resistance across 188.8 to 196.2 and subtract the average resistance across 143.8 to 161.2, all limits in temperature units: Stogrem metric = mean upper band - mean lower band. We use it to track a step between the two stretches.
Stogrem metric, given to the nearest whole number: 24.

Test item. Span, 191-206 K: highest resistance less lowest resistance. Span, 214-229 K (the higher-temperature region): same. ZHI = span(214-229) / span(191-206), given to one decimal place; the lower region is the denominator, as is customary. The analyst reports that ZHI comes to 1.8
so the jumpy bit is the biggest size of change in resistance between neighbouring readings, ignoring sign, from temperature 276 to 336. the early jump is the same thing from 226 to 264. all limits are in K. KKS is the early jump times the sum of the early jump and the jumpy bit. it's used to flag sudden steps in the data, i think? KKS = 334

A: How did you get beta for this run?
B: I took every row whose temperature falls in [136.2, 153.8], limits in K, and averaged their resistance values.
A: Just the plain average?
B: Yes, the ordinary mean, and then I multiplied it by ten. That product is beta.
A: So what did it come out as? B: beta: 1619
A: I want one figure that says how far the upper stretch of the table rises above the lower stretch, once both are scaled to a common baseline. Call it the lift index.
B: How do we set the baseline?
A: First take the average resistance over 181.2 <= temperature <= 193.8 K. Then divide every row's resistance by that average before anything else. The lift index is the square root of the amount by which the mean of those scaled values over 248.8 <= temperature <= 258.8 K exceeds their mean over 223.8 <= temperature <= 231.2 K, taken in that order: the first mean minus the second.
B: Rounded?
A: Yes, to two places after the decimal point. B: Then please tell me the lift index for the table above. 0.32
